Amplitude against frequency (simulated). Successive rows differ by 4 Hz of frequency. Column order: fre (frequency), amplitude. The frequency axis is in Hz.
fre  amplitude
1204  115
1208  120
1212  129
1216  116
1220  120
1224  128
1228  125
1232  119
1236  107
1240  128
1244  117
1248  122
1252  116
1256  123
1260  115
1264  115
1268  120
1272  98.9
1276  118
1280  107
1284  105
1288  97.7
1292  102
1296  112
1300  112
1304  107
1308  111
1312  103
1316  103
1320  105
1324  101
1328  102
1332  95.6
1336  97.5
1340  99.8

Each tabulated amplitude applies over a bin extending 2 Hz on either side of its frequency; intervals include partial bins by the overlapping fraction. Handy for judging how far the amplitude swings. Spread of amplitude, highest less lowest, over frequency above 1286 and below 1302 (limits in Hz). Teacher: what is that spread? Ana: 14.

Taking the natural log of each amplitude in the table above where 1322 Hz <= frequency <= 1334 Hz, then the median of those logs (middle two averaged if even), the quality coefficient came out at 4.62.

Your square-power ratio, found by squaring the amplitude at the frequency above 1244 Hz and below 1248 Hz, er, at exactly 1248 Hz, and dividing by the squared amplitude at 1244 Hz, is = 1.1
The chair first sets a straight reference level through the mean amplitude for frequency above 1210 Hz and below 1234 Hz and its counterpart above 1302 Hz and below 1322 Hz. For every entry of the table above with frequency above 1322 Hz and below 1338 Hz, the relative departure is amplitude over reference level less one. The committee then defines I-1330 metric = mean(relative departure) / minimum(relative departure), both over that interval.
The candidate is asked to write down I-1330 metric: 0.52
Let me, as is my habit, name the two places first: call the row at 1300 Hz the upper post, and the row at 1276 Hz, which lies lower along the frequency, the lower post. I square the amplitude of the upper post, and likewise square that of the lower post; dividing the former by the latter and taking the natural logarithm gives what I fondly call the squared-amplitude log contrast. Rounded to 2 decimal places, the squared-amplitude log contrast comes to -0.10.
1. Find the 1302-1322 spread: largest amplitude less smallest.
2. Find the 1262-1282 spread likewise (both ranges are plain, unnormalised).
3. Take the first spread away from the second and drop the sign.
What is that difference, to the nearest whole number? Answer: 13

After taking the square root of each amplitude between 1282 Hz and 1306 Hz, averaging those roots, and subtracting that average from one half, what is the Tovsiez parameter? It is -9.8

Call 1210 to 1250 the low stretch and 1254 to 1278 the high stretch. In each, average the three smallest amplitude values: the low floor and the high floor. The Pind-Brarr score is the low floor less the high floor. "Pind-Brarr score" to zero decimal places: 4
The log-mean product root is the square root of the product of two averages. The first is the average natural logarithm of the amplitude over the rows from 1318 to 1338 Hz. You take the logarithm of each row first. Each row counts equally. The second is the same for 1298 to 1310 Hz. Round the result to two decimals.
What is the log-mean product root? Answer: 4.65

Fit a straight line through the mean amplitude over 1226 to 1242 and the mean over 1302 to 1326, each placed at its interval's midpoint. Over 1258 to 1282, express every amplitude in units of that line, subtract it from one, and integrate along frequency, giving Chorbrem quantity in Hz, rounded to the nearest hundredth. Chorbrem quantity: 0.17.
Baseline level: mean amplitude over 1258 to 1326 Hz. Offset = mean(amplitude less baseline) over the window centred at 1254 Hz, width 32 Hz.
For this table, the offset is 12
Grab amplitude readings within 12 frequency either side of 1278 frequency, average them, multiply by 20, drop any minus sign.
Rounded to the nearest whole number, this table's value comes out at 2155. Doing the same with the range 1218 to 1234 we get 2460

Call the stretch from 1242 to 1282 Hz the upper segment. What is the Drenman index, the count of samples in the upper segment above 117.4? 4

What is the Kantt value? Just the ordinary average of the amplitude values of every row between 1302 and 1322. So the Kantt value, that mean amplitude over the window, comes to 106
